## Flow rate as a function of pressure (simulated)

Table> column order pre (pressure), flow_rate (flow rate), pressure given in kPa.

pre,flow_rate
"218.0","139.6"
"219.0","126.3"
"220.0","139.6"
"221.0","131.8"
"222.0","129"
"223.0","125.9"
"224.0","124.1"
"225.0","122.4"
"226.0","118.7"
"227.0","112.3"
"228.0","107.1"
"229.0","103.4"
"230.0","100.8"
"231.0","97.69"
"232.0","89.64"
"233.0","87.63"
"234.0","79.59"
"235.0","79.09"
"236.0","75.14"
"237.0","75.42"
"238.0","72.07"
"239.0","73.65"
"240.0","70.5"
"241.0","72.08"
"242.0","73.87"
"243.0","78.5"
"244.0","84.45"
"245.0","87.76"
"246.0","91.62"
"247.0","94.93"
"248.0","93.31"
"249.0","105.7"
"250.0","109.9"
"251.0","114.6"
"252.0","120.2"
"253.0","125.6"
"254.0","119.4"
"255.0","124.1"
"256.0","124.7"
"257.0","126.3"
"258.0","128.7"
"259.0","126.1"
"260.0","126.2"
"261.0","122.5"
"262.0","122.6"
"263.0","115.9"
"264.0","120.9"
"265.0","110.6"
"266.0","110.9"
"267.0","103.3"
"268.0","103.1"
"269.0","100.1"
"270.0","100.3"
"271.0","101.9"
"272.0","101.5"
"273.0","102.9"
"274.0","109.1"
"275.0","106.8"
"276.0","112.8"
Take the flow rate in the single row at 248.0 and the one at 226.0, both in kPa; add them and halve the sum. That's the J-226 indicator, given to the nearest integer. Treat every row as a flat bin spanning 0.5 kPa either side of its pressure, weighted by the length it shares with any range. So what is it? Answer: 106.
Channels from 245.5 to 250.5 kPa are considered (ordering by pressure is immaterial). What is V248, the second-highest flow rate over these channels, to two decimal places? 105.70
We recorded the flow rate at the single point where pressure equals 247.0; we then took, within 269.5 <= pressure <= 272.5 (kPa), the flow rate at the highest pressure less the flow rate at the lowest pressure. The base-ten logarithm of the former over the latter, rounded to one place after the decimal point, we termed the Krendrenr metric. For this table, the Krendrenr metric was 1.9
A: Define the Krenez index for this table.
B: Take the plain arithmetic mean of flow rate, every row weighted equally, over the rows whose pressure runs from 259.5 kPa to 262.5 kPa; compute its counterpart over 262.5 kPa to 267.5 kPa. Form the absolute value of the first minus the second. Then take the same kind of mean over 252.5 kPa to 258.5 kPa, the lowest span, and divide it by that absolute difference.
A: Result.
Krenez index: 11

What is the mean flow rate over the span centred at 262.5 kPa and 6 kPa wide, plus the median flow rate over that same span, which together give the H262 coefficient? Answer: 241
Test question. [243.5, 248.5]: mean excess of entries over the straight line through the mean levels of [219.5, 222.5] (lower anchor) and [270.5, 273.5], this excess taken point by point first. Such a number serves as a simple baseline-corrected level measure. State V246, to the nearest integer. -28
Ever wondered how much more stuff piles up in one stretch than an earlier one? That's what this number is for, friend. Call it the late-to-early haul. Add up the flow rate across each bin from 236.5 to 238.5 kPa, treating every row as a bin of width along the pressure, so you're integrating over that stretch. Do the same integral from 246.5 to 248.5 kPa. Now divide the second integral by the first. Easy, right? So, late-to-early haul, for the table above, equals 1.28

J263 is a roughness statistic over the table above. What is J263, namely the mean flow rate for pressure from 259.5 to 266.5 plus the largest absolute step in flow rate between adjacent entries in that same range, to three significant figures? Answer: 129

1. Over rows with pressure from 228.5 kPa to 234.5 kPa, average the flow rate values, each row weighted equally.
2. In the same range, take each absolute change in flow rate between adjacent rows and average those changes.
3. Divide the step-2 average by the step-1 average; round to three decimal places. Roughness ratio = 0.051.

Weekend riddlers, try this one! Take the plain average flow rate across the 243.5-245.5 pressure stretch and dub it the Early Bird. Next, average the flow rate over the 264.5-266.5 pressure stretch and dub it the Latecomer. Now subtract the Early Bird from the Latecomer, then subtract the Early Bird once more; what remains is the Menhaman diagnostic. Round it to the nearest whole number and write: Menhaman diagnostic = -61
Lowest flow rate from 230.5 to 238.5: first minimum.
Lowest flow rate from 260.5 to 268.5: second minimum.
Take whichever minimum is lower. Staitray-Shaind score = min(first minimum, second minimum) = 72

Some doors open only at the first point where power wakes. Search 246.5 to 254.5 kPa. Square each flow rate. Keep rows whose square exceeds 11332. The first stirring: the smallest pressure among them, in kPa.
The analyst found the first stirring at 250.0 kPa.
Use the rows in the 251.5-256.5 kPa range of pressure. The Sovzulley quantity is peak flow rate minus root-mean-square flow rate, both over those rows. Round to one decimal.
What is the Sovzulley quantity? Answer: 2.8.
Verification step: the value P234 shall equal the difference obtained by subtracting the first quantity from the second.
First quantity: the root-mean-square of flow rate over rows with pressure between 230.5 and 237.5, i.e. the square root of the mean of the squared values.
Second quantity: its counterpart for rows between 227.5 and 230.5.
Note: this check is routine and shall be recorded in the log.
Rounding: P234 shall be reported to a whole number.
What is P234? 20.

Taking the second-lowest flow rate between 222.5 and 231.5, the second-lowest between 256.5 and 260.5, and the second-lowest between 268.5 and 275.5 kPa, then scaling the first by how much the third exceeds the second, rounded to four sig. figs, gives -2611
